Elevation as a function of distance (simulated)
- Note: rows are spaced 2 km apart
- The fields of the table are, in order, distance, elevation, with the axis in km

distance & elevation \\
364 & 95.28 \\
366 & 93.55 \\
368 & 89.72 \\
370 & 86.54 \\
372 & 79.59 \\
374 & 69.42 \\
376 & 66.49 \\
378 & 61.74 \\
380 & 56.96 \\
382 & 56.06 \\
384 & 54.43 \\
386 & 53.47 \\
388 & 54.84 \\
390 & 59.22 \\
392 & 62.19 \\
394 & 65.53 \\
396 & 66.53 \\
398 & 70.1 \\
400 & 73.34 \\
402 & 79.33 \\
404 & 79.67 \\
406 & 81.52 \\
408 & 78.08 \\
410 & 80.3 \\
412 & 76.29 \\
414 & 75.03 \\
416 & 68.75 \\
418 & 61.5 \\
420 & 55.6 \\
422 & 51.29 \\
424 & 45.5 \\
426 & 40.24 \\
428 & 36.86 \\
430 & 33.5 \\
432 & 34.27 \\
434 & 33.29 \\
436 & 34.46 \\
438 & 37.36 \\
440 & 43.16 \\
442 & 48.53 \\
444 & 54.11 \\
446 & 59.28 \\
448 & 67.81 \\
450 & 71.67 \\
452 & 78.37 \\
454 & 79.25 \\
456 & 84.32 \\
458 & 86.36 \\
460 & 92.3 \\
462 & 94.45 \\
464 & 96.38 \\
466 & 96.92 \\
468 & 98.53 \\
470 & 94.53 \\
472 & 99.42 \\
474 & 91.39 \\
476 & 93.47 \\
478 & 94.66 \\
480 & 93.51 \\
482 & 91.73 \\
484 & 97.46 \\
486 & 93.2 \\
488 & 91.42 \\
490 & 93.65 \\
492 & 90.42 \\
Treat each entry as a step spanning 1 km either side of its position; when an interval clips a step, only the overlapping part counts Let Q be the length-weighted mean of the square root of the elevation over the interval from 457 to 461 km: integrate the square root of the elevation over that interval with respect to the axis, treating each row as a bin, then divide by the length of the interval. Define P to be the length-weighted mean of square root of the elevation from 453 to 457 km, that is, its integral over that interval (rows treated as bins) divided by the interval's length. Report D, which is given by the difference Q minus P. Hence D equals 0.4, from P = 9.0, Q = 9.5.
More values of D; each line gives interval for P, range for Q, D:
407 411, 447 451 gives -0.5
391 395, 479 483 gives 1.6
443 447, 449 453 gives 1.1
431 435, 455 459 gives 3.4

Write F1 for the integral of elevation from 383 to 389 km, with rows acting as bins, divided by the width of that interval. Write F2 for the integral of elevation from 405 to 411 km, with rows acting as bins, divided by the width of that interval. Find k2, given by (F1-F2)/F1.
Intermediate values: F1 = 54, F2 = 80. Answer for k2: -0.5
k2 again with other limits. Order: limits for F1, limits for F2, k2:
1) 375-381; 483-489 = -0.5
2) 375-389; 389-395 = -0.1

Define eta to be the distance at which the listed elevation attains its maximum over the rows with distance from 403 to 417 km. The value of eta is 406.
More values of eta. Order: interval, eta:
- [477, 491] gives 484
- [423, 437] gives 424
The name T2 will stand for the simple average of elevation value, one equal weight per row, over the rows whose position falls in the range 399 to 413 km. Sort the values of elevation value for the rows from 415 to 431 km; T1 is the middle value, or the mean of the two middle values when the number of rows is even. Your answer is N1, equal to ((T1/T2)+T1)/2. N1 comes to 25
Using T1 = 48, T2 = 78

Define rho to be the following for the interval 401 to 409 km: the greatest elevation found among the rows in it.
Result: 81.52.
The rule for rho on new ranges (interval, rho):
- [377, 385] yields 61.74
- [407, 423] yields 80.3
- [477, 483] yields 94.66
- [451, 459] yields 86.36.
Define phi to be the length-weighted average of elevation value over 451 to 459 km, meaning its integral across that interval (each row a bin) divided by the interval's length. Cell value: 82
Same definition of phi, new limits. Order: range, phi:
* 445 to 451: 66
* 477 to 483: 93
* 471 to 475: 95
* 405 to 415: 78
